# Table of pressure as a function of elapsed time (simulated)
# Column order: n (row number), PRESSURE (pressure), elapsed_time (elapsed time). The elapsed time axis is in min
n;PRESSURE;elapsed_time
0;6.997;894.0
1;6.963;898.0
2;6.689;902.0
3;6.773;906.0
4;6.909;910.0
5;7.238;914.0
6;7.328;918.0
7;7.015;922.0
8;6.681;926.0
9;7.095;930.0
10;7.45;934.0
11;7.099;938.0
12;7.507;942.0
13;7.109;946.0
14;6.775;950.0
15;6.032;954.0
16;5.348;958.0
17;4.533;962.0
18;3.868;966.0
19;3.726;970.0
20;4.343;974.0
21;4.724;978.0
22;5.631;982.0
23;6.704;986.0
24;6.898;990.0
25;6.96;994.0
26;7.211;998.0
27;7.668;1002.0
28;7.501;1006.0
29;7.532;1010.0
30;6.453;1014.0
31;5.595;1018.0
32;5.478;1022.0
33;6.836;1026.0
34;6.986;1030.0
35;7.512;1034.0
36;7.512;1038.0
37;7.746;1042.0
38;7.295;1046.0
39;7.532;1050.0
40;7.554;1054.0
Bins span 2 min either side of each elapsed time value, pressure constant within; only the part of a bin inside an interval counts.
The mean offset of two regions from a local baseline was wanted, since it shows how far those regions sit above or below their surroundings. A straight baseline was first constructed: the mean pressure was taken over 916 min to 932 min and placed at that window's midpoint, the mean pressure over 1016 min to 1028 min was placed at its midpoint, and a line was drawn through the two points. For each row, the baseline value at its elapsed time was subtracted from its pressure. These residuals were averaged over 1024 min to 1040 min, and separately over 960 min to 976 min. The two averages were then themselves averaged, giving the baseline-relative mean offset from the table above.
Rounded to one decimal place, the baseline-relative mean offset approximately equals -0.5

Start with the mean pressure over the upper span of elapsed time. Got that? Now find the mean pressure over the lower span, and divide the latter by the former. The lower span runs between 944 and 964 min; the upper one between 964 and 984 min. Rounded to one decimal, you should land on 1.3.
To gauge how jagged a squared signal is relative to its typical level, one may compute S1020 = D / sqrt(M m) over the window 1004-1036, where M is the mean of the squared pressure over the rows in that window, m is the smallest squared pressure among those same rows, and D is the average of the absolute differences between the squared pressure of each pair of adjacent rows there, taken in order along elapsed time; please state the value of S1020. 0.206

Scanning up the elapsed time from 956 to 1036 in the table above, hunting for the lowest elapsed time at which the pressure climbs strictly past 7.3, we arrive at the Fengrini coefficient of 1002.0 min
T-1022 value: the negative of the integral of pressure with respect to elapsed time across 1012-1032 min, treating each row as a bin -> -125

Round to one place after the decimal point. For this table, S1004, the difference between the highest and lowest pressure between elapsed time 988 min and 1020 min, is 2.1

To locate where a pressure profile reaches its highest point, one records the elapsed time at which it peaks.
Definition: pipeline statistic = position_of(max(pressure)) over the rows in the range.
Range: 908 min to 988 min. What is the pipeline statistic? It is 942.0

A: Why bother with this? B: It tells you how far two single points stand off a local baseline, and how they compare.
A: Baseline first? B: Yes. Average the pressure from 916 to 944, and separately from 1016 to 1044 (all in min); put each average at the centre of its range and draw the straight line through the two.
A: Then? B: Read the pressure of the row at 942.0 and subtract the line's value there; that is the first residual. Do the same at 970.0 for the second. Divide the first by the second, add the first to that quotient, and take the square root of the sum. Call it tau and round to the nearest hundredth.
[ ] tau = 0.52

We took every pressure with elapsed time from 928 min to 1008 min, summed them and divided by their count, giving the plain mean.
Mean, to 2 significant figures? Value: 6.2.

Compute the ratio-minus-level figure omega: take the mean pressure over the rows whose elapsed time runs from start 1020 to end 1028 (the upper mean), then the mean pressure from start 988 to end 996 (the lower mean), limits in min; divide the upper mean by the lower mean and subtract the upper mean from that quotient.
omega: -5.3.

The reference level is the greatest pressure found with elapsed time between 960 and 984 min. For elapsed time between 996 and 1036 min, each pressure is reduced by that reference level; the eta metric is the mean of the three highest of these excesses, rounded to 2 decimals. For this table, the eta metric 1.94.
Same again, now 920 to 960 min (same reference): 1.72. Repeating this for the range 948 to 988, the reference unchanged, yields 0.87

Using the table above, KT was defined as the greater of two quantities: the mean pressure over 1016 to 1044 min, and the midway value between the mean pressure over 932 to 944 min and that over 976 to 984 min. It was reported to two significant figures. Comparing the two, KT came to 6.8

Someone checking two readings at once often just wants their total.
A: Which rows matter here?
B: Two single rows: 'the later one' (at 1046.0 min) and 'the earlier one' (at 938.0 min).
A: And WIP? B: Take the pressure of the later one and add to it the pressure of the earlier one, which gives 14.4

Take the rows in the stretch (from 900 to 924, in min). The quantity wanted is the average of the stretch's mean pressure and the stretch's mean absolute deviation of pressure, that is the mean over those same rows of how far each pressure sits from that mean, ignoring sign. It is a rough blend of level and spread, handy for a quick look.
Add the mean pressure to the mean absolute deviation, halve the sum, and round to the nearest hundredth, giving 3.60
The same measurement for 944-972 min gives 3.23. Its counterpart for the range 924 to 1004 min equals 3.64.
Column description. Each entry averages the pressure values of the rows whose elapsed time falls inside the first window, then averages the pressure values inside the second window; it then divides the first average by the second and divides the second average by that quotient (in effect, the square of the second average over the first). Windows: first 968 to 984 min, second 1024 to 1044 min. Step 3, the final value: 12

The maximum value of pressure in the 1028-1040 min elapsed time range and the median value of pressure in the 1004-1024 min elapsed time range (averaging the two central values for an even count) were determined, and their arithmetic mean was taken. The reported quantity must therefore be 7.0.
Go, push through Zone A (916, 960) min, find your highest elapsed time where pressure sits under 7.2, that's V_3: 958.0 min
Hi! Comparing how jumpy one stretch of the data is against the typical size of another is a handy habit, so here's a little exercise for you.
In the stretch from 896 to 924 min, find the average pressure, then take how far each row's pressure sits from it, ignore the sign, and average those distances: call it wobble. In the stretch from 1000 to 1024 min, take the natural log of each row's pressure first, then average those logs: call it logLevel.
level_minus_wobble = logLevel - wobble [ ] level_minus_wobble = 1.72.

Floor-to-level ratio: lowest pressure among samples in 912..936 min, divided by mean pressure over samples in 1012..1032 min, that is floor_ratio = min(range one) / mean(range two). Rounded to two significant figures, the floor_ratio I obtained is 1.1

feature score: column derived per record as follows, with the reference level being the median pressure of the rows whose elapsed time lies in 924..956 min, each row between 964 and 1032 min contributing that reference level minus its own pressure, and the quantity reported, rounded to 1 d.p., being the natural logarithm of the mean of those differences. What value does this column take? 0.0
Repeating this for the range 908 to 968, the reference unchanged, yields -0.6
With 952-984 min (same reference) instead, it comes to 0.8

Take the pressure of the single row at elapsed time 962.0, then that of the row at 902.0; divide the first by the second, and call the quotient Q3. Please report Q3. 0.68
